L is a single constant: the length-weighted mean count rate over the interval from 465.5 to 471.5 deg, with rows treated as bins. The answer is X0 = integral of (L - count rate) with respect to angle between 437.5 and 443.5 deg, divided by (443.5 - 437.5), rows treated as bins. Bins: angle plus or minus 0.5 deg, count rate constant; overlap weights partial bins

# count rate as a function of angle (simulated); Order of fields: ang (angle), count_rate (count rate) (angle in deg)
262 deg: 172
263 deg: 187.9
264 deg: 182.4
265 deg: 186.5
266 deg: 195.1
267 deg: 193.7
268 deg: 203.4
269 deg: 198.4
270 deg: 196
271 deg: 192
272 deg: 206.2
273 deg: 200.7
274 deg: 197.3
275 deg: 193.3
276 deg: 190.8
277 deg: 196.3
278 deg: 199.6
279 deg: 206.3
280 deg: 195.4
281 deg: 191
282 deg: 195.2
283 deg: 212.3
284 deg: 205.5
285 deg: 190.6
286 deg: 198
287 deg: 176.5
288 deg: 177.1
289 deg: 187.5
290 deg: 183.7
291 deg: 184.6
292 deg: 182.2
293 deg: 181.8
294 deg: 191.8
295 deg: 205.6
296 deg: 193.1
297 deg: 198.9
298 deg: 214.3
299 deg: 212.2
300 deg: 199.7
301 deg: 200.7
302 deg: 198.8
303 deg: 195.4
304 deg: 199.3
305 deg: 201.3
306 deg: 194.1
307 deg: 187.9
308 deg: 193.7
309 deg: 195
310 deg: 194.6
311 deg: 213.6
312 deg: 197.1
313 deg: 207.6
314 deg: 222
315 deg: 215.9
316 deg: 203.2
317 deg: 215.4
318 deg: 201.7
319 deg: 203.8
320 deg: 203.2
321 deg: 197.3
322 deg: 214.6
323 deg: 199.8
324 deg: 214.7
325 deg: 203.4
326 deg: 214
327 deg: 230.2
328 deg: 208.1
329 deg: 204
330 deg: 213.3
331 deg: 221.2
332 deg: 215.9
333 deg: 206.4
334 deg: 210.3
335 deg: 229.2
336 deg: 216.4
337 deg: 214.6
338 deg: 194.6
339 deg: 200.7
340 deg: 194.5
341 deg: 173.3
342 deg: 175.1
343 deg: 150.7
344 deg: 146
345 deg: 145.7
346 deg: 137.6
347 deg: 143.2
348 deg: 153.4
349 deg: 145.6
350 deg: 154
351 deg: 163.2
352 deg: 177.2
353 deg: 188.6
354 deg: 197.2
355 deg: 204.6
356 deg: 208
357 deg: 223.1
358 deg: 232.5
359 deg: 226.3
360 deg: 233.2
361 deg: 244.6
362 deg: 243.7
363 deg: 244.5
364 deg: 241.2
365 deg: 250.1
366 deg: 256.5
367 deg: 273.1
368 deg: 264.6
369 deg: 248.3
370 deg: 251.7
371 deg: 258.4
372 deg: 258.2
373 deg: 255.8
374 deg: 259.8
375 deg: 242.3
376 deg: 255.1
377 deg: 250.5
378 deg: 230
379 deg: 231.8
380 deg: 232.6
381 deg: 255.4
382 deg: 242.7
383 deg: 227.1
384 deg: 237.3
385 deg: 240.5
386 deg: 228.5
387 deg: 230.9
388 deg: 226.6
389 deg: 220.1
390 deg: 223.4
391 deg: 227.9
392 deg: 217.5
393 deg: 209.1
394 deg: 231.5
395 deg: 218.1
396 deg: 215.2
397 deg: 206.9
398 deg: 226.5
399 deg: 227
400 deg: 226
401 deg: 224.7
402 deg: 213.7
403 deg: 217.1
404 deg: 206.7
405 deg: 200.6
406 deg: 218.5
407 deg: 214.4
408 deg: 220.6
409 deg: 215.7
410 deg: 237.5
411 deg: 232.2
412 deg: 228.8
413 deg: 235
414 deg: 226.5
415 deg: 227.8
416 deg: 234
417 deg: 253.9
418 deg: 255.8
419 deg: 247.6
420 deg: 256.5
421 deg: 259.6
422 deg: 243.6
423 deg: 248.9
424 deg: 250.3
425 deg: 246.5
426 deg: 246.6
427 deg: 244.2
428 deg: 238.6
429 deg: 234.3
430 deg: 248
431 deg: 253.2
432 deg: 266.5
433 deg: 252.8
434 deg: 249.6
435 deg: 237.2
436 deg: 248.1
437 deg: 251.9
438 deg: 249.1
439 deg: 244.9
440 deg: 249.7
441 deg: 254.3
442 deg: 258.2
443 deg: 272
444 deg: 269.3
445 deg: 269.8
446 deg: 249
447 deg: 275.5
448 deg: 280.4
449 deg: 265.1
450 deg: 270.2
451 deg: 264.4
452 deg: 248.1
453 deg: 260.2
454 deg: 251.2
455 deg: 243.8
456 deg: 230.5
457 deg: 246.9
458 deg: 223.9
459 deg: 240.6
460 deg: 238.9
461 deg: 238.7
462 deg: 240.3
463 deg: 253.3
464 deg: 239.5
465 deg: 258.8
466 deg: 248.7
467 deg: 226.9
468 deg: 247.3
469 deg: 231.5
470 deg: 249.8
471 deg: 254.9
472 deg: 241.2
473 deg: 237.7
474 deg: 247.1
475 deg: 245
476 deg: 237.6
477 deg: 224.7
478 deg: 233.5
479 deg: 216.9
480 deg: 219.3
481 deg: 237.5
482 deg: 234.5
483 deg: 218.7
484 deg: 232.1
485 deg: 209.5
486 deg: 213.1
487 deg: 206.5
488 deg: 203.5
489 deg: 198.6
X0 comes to -12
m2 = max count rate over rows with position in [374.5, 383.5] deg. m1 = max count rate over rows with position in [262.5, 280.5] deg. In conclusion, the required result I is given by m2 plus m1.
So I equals 462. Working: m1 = 206.3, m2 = 255.4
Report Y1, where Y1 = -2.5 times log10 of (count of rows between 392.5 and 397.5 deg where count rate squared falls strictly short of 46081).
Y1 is -0.8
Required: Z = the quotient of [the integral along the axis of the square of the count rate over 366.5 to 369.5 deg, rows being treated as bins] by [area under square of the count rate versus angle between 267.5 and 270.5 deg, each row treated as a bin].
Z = 1.73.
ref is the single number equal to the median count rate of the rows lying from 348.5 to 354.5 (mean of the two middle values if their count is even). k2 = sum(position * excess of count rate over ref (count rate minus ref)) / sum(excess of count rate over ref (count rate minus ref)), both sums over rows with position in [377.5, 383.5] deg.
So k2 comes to 380.6 deg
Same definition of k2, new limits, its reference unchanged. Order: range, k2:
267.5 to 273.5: 270.5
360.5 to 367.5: 364.2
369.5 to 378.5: 373.8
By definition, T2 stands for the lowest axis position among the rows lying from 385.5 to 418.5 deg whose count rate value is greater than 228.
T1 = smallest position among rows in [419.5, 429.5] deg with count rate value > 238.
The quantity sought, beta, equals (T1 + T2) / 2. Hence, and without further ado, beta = 403 deg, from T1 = 420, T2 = 386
